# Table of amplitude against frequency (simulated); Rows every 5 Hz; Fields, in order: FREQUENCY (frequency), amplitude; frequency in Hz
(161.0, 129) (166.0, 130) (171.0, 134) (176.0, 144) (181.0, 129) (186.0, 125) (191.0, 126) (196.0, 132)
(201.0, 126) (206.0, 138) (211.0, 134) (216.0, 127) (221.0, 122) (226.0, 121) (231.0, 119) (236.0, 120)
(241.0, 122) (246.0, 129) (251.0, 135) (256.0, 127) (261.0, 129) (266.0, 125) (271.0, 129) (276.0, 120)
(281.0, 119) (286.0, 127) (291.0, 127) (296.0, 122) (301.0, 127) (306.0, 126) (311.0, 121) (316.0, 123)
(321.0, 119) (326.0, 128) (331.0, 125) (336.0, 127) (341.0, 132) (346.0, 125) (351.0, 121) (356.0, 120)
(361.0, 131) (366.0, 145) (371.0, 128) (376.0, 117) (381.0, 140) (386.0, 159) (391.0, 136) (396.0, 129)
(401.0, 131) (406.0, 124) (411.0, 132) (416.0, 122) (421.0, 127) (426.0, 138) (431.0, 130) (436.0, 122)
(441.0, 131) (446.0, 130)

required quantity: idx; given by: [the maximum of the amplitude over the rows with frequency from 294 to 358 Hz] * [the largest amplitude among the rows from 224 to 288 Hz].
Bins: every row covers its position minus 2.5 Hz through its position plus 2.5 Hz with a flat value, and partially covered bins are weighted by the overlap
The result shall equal 17820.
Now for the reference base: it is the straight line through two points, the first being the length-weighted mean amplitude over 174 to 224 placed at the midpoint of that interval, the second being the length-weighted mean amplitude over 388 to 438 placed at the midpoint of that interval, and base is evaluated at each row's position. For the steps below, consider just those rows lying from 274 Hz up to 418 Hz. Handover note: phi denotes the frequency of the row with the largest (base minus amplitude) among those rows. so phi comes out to 376.0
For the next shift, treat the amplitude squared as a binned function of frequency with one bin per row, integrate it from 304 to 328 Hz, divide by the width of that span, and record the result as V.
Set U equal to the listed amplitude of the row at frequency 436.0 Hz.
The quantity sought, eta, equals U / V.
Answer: 0.0080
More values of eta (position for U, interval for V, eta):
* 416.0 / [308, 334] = 0.0080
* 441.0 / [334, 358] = 0.0084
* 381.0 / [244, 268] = 0.0084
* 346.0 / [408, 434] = 0.0074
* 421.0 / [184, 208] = 0.0076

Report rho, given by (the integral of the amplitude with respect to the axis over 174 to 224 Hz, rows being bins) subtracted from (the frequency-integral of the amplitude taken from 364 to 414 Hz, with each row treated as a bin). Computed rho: 190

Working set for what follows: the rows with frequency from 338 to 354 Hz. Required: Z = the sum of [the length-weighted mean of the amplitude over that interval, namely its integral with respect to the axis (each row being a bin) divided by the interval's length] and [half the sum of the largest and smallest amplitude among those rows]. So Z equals 252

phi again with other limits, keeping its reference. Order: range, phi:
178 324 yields 231.0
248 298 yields 281.0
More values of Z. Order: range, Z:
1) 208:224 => 256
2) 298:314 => 249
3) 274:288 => 245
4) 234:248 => 248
